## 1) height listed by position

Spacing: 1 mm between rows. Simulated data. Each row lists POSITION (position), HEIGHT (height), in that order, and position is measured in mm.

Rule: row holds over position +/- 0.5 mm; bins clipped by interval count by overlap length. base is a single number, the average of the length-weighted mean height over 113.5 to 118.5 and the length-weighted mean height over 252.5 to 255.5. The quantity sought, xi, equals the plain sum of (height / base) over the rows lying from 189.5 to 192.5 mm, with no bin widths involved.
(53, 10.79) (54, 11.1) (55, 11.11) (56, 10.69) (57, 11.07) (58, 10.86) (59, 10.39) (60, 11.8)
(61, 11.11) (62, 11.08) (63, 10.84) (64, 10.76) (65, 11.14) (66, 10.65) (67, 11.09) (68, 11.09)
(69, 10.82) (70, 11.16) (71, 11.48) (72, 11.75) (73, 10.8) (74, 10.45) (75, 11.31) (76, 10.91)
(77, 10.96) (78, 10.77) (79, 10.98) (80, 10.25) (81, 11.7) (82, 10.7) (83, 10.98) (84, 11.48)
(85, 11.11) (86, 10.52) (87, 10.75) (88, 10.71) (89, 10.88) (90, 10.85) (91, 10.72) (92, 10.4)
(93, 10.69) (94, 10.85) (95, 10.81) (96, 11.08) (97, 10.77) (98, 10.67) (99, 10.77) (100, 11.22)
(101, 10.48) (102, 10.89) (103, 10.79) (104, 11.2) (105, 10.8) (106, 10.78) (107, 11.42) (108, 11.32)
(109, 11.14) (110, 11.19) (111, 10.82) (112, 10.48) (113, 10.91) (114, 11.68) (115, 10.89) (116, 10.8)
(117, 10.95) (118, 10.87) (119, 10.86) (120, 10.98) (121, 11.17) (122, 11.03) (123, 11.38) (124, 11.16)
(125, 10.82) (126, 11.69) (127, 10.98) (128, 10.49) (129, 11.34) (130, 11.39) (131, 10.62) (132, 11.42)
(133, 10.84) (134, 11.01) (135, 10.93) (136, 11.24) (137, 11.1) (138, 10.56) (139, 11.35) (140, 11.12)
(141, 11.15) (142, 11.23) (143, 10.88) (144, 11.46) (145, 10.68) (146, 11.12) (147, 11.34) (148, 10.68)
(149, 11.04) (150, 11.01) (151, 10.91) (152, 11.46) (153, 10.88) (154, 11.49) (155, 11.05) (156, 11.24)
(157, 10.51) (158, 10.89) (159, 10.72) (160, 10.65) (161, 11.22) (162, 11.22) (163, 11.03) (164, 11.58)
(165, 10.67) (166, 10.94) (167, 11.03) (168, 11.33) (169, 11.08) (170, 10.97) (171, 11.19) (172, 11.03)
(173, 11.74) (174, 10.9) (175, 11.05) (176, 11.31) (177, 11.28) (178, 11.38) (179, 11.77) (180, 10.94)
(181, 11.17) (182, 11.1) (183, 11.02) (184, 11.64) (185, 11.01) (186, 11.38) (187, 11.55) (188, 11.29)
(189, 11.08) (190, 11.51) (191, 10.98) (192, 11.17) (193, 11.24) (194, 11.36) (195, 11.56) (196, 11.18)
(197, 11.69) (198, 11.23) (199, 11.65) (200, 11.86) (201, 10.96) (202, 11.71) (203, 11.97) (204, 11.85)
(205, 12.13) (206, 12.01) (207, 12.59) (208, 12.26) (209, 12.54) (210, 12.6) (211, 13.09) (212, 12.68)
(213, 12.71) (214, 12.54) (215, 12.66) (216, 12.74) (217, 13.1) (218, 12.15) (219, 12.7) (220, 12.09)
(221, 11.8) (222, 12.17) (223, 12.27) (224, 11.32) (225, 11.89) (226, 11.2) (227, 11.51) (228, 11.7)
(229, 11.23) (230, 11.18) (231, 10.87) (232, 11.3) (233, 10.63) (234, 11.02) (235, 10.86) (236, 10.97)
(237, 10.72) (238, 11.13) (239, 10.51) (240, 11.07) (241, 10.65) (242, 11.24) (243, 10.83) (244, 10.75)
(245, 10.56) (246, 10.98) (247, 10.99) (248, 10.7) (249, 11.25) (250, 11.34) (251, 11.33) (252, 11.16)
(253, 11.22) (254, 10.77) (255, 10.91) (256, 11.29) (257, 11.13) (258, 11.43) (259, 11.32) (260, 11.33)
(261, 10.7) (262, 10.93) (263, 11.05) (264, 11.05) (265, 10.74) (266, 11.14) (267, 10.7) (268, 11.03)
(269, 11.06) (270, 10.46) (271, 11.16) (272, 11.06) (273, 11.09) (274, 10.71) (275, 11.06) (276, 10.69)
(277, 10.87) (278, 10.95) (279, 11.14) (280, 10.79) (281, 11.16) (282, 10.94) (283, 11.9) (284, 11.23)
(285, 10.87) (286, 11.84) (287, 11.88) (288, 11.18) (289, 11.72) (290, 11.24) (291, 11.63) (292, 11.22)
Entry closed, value 3.06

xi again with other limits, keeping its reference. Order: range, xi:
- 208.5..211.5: 3.47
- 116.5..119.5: 2.97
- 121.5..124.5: 3.05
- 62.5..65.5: 2.98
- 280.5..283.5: 3.09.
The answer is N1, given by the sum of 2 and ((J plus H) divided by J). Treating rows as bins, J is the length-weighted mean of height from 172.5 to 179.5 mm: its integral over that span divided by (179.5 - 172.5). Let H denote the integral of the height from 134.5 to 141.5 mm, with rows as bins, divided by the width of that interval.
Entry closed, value 3.98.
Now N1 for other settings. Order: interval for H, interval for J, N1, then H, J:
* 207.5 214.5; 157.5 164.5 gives 4.14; 12.6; 11.0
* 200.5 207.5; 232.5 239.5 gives 4.10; 11.9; 10.8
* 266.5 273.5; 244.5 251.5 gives 3.99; 10.9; 11.0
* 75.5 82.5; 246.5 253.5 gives 3.98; 10.9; 11.1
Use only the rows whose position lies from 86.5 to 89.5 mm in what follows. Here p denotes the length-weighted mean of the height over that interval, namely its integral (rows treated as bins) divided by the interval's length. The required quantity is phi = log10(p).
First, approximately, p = 10.8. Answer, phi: 1.03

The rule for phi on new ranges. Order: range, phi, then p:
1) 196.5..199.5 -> 1.06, 11.5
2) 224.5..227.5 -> 1.06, 11.5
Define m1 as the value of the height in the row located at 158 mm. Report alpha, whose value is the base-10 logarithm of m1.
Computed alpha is 1.037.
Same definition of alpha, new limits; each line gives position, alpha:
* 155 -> 1.043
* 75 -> 1.053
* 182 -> 1.045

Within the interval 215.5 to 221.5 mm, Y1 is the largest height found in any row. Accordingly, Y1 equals 13.1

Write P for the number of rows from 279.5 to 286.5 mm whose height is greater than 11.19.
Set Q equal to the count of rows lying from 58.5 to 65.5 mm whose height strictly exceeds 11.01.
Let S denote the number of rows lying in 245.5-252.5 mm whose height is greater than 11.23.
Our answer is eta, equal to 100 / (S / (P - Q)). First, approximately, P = 3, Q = 4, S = 3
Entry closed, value -33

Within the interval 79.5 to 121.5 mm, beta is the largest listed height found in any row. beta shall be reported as 11.7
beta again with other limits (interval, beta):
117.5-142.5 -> 11.69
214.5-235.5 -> 13.1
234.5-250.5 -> 11.34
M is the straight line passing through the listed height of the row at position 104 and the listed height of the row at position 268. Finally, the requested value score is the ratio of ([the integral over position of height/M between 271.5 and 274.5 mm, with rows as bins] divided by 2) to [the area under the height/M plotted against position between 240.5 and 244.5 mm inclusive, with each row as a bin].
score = 0.38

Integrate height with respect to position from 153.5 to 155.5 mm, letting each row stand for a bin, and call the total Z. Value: 22.5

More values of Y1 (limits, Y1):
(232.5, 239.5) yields 11.13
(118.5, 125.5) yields 11.38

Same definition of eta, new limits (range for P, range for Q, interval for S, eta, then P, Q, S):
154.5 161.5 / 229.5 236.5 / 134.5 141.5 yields -50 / 2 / 3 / 2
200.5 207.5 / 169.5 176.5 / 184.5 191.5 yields 25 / 6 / 5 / 4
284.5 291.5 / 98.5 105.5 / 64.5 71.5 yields 300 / 5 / 2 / 1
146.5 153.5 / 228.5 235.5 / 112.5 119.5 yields -200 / 2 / 4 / 1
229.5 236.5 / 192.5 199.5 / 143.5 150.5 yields -300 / 1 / 7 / 2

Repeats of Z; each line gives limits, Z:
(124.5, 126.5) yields 22.5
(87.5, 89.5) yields 21.6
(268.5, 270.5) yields 21.5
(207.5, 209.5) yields 24.8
